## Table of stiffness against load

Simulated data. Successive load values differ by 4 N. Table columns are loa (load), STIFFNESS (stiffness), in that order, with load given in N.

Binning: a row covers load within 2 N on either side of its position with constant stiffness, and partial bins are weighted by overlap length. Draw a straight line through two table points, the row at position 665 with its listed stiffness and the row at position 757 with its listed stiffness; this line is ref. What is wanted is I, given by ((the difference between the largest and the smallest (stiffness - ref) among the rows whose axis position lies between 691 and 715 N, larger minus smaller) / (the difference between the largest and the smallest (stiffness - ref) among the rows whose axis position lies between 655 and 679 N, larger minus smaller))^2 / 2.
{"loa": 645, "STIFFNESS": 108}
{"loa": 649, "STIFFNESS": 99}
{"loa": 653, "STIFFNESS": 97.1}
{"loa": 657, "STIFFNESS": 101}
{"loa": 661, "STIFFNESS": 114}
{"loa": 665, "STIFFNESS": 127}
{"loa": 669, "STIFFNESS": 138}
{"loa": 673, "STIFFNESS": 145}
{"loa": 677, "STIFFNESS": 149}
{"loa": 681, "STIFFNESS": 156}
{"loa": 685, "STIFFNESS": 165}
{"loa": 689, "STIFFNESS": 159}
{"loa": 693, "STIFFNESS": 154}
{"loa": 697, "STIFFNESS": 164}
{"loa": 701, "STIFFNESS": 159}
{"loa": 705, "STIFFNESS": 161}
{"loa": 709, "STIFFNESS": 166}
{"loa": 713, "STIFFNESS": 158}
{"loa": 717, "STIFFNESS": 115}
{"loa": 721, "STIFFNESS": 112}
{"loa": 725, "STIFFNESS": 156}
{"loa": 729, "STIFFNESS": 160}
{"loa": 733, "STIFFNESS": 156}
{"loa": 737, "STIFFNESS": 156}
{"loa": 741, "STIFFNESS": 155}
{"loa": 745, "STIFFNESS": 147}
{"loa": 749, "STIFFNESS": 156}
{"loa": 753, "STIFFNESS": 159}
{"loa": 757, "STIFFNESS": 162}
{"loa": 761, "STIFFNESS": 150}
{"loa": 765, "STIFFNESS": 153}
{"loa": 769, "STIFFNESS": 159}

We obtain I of 0.0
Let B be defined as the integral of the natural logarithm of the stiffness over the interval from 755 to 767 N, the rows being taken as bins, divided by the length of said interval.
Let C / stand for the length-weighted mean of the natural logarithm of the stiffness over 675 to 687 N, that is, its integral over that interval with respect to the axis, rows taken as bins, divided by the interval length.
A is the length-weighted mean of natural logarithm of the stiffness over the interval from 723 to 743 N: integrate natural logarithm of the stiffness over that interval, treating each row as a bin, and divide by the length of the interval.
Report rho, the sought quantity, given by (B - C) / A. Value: -0.002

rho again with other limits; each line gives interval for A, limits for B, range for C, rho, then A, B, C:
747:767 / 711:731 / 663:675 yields 0.003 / 5.05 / 4.93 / 4.92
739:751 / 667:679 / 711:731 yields 0.008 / 5.03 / 4.97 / 4.93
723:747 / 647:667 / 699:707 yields -0.080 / 5.04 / 4.67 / 5.08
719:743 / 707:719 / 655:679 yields 0.025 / 5.00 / 4.97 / 4.85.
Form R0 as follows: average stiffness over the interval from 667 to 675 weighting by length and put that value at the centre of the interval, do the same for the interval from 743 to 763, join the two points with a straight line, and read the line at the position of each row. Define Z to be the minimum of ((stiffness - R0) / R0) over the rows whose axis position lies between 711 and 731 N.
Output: -0.25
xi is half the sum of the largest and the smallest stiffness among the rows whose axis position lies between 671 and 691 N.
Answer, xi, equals 155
